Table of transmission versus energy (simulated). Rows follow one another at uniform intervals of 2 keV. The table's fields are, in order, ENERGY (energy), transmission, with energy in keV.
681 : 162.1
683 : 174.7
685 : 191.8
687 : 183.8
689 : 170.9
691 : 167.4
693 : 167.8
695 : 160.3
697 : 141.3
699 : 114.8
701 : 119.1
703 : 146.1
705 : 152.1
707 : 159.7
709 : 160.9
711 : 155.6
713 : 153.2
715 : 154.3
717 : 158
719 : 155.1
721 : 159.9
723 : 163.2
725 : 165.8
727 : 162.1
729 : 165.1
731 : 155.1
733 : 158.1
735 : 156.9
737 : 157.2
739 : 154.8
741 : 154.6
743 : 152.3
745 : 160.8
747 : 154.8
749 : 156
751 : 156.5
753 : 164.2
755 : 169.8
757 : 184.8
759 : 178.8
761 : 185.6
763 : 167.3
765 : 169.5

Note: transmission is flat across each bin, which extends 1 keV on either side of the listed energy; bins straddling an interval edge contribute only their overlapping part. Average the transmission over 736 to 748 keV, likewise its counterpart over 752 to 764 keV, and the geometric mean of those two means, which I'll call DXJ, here 165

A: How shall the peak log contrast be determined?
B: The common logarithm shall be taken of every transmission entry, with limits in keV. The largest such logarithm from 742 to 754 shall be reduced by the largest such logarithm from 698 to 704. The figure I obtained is 0.05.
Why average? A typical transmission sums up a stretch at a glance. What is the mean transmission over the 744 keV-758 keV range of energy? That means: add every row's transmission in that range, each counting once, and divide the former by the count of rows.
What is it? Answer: 164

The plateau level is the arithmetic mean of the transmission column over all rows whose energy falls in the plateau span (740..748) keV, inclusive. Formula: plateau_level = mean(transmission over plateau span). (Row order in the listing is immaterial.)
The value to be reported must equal 156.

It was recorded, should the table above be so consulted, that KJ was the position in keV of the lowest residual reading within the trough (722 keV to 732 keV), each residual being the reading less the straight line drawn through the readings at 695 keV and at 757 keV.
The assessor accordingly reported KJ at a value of 731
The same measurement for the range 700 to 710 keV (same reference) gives 701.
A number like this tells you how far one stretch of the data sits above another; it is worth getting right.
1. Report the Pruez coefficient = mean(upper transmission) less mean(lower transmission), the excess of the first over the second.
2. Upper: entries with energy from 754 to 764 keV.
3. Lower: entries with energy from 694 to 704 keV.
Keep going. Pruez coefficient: 41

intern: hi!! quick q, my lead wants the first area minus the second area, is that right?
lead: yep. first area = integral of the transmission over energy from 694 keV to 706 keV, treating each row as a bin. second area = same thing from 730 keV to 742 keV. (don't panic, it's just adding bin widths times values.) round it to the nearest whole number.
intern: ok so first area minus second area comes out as -206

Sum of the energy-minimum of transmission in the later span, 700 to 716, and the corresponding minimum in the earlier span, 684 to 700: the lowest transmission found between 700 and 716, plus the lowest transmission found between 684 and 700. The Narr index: 234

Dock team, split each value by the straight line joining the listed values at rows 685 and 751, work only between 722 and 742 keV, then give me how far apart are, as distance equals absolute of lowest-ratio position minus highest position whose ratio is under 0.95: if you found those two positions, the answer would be 0 keV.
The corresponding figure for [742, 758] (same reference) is 0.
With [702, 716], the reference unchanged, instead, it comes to 12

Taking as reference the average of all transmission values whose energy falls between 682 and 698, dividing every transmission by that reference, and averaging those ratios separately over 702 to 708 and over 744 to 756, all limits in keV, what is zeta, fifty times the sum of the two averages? 92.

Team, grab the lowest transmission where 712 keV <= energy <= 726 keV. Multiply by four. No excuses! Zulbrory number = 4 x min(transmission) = 613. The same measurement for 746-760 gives 619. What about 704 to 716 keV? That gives 608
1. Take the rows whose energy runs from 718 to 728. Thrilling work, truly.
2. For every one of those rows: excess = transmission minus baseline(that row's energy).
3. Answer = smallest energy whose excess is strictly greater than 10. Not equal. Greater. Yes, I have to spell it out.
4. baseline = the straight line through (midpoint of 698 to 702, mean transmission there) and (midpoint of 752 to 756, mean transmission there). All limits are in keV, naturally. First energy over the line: 719 keV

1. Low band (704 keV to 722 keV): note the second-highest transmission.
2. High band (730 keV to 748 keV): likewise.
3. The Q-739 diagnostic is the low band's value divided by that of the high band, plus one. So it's 2.01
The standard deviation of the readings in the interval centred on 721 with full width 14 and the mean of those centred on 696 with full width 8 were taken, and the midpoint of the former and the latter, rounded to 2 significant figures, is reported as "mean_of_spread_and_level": 75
